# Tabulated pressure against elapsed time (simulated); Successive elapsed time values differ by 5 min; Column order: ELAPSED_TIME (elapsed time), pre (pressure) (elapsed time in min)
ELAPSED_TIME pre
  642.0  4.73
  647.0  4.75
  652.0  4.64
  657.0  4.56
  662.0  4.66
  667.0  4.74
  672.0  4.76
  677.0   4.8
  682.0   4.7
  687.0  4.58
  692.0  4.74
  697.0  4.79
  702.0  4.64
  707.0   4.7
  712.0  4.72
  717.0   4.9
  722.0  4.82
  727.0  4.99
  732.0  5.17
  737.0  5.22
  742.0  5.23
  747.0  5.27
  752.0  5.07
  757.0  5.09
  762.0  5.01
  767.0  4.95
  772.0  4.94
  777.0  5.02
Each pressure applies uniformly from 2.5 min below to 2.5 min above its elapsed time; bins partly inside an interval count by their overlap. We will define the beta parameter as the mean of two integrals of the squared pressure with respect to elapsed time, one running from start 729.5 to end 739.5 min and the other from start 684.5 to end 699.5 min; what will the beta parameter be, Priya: 301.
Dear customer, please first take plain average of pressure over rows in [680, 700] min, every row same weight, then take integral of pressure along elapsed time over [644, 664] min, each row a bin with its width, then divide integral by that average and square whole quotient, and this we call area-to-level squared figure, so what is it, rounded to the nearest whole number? 392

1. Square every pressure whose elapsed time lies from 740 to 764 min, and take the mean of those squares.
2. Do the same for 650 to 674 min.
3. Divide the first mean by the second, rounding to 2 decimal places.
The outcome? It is 1.21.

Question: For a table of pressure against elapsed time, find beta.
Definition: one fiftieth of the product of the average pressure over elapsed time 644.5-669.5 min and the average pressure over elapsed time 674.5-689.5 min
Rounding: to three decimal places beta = 0.438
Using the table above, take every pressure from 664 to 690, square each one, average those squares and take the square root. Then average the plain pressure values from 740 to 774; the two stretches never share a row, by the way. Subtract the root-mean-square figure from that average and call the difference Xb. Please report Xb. 0.36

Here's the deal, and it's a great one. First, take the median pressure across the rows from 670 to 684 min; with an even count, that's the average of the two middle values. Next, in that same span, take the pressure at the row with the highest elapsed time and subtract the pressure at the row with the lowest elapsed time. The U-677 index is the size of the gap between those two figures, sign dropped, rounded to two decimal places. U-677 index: 4.82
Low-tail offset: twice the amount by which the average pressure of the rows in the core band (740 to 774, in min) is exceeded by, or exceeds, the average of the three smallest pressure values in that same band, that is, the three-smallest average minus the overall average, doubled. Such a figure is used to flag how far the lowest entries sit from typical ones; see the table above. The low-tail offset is -0.23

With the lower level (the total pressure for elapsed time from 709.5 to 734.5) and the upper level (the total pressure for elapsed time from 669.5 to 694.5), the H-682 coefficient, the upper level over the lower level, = 0.96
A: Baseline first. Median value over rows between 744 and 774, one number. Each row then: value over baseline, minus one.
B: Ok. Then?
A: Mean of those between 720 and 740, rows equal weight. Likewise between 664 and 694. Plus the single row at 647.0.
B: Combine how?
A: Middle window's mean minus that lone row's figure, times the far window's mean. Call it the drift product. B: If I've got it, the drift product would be 0.0000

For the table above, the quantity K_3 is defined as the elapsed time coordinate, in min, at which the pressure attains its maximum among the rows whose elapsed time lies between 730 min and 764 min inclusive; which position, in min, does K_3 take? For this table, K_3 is 747.0 min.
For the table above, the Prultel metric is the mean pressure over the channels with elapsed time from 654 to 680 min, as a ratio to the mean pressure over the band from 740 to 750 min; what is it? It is 0.90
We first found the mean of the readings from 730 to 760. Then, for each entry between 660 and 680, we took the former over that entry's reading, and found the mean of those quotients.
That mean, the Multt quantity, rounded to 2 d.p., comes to 1.09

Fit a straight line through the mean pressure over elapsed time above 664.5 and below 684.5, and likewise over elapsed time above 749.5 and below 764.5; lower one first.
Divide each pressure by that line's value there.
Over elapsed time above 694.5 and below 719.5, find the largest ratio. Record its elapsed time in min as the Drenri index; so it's 717.0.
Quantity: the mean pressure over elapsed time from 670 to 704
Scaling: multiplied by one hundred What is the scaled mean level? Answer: 472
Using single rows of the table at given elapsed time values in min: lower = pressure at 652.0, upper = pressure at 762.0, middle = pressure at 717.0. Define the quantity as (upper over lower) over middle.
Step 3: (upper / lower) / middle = 0.220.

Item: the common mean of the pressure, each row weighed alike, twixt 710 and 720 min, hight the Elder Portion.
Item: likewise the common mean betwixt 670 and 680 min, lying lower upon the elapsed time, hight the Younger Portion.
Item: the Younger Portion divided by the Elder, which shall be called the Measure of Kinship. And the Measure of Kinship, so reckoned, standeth 0.99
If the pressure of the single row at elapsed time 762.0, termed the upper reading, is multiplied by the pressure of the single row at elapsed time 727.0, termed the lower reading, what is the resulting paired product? 25.0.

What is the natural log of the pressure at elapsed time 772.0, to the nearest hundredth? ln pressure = 1.60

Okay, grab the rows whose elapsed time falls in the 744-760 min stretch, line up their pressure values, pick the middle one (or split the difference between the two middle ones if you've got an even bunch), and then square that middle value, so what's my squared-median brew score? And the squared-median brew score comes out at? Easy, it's 25.9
